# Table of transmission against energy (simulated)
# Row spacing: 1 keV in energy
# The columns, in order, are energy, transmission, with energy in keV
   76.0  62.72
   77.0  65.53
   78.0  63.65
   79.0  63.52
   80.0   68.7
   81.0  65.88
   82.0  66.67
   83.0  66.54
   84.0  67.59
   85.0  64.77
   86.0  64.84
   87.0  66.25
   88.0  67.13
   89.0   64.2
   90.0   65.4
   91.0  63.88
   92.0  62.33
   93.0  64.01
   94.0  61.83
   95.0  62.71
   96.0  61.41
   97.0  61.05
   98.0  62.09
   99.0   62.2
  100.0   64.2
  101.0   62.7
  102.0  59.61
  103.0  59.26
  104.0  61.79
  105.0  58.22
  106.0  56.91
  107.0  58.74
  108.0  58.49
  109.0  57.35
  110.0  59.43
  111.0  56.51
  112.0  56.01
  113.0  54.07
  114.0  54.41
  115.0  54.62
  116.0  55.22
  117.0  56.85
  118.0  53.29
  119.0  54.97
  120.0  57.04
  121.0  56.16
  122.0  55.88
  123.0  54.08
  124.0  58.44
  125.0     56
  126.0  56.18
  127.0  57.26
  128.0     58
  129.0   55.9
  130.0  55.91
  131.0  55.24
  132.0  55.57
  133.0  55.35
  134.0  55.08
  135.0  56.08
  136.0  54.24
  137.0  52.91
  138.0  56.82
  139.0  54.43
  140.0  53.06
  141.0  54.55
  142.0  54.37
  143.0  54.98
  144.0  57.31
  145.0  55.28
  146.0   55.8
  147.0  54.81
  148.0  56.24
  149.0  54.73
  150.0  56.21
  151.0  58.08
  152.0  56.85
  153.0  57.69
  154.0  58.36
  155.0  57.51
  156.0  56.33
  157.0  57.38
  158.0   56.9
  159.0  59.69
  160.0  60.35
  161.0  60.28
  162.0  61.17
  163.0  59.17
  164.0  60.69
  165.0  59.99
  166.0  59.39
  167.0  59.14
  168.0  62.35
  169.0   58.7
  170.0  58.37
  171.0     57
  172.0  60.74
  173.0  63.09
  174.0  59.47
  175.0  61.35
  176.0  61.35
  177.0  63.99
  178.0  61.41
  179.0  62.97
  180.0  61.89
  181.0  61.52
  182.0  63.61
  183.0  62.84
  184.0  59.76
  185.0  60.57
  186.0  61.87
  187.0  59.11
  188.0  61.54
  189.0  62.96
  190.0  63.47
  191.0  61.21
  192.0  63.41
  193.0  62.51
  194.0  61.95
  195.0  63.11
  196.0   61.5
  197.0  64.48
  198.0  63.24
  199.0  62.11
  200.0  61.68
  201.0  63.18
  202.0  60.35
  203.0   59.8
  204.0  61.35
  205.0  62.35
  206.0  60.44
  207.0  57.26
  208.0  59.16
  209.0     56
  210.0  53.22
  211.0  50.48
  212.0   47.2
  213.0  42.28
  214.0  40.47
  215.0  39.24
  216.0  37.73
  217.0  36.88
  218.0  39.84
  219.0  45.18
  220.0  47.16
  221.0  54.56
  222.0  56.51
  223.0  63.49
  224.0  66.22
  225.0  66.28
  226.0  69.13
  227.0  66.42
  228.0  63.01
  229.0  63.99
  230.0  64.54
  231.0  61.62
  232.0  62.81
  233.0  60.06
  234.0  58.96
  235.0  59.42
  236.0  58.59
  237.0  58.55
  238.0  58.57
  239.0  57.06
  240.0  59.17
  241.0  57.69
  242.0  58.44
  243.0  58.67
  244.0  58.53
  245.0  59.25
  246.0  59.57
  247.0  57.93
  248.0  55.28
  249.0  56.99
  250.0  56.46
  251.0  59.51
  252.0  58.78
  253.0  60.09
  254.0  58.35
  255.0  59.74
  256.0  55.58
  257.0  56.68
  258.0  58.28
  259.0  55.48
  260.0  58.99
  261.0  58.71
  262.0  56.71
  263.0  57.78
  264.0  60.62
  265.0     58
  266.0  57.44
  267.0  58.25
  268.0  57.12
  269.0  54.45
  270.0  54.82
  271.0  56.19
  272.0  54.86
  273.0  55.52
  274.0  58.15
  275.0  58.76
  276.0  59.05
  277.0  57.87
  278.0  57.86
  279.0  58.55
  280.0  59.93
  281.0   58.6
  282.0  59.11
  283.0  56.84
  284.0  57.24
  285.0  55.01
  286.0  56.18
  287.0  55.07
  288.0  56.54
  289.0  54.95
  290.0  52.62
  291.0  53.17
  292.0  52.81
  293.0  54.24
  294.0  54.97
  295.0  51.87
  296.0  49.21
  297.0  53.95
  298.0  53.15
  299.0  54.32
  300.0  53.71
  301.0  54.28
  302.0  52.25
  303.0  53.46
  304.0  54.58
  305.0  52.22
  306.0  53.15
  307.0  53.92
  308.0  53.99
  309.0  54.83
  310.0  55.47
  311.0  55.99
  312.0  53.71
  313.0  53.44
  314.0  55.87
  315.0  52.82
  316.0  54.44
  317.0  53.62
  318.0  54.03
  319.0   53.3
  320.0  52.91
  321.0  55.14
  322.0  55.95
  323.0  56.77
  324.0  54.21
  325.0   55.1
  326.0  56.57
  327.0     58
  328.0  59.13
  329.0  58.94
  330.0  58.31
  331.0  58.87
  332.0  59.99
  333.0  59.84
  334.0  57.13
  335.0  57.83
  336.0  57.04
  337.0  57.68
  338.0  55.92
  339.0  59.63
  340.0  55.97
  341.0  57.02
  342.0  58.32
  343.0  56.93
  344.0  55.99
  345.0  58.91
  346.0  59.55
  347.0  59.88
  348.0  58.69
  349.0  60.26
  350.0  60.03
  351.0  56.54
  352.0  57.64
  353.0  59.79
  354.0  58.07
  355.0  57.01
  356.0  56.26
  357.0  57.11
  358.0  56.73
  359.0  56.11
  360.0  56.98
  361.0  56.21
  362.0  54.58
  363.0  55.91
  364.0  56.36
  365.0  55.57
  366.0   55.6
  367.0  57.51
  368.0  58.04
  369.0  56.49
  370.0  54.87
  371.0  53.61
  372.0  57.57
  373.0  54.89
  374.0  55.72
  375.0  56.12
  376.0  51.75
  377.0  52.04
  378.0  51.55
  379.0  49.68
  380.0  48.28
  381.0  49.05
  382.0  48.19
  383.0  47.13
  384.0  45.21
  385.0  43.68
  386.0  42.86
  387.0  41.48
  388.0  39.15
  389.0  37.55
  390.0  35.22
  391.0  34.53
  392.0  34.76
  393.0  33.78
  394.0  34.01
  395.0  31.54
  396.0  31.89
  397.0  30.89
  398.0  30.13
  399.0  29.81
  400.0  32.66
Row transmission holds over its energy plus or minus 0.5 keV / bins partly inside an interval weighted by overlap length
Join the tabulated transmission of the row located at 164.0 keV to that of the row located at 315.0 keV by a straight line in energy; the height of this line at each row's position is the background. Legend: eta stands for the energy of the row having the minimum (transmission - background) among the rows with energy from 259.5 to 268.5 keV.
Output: 262.0 keV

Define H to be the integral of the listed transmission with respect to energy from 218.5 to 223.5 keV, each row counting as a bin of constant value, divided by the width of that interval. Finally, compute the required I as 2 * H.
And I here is 107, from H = 53.4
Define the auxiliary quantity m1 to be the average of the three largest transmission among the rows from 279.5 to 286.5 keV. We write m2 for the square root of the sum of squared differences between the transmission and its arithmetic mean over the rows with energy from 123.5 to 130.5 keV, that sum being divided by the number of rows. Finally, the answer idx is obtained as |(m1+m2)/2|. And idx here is 30.11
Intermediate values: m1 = 59.2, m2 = 1.0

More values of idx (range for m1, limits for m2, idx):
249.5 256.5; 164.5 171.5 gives 30.65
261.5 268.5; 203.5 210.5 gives 30.98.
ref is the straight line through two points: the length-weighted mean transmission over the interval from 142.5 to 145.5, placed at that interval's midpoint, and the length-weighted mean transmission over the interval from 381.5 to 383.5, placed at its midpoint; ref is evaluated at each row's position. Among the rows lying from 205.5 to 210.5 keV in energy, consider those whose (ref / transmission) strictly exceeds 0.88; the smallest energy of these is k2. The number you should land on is 206.0 keV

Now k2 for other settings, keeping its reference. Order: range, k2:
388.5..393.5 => 389.0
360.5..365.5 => 362.0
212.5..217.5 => 213.0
